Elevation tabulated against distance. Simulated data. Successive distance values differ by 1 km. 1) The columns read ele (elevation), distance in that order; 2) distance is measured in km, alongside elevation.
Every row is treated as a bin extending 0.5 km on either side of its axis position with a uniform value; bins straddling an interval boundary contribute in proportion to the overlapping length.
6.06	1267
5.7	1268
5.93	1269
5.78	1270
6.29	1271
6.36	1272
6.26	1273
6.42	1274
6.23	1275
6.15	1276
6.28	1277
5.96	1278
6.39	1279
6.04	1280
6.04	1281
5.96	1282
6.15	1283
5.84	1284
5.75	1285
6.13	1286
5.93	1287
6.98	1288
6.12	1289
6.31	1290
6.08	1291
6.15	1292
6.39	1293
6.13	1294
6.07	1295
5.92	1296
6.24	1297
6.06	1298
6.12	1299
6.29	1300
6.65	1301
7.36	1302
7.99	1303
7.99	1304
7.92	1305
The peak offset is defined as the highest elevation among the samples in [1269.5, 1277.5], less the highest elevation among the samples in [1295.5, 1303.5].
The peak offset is -1.6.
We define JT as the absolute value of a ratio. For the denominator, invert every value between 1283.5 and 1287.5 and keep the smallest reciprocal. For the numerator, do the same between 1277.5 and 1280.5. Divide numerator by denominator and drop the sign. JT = 0.96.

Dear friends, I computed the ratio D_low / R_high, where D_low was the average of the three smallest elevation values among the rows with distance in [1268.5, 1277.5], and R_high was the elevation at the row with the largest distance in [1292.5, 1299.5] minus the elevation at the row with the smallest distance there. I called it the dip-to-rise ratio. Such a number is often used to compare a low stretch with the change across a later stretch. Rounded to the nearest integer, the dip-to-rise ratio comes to -22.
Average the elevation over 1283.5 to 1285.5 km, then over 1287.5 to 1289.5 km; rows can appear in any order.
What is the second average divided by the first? 1.13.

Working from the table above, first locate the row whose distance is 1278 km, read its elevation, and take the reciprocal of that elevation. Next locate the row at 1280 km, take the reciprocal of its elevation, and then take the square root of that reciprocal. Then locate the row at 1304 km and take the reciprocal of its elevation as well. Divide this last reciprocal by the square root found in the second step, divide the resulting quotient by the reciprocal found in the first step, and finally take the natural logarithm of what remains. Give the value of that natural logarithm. 0.61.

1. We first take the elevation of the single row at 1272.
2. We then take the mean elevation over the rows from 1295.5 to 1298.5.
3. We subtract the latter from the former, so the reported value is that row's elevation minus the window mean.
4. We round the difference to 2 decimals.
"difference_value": 0.29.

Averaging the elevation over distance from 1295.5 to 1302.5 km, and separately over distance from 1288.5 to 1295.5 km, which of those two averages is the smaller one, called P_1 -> 6.18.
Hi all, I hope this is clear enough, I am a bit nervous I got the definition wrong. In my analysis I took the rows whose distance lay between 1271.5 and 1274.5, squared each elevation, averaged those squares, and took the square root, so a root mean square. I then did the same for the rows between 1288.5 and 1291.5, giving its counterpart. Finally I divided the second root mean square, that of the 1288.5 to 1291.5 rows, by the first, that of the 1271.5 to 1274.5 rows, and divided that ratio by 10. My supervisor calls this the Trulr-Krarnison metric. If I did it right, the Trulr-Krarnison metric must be 0.097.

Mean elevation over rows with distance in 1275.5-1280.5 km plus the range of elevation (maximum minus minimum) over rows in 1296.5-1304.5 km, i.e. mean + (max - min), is 8.1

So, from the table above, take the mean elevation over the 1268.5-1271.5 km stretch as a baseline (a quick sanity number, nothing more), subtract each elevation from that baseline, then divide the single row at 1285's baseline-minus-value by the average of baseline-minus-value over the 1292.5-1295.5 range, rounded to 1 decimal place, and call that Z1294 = -1.3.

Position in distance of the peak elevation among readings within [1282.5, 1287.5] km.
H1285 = 1283 km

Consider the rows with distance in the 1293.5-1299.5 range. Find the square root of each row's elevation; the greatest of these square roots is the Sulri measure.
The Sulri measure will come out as 2.50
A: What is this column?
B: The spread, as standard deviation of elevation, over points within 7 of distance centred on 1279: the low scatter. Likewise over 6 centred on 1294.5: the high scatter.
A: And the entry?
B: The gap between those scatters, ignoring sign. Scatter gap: 0.01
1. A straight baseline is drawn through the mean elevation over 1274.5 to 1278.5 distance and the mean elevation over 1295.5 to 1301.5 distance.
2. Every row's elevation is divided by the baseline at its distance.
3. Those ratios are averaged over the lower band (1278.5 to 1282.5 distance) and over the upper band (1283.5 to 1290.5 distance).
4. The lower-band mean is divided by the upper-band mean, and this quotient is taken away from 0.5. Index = -0.50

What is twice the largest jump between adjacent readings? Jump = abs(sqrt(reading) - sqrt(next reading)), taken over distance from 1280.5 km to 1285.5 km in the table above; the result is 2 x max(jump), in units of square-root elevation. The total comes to 0.13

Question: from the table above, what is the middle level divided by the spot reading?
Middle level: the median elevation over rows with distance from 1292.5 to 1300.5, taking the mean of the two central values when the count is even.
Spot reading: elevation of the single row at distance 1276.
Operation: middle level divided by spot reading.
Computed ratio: 0.996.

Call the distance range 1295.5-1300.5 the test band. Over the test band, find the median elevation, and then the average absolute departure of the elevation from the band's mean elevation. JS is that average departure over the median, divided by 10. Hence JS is 0.0018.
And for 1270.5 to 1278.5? 0.0016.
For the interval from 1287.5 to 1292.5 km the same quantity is 0.0042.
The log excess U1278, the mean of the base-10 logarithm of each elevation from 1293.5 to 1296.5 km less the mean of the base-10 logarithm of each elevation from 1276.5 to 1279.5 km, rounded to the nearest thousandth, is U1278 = -0.012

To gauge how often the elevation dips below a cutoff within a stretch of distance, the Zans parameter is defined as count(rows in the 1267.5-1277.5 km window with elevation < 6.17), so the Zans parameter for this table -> 4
